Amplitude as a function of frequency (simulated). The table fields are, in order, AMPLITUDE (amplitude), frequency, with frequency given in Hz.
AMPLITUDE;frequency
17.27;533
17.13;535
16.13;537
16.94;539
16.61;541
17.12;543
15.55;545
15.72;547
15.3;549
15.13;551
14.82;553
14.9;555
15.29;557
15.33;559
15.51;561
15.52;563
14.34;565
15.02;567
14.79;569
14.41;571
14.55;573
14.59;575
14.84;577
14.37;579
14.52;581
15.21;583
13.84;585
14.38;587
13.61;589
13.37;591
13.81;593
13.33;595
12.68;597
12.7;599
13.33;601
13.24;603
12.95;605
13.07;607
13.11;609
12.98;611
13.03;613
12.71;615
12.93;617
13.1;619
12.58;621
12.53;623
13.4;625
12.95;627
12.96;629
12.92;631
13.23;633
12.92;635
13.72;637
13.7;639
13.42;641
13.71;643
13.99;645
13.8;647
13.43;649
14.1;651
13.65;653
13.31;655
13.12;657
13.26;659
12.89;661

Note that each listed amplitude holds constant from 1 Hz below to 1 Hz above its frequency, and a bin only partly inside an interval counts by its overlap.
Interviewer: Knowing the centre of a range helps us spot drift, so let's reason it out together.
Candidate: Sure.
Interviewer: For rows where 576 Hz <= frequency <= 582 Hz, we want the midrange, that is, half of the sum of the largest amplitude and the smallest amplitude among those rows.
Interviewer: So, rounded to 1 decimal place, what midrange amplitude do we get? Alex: 14.6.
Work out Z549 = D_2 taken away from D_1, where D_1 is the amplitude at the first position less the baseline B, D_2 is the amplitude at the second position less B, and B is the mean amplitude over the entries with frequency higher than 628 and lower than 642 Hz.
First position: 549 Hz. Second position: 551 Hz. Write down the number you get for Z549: 0.2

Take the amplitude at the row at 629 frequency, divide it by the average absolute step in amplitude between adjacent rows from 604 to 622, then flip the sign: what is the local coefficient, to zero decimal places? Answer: -66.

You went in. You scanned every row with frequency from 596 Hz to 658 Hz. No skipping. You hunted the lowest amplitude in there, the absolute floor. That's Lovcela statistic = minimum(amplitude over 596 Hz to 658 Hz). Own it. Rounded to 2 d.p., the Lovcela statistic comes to 12.53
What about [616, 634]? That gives 12.53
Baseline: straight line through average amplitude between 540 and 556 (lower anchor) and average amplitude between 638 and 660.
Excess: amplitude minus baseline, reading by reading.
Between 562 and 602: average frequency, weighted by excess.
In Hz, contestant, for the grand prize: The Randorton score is 588.1 Hz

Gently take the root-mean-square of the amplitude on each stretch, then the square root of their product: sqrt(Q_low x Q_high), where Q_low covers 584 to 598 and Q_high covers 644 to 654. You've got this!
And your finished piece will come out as 13.7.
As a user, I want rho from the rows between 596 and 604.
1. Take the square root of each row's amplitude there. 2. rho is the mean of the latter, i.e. 3.60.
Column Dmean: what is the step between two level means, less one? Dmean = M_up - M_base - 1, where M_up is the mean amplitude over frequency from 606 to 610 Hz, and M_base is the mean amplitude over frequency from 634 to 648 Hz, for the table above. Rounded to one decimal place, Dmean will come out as -1.5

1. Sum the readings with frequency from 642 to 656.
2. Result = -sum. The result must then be -96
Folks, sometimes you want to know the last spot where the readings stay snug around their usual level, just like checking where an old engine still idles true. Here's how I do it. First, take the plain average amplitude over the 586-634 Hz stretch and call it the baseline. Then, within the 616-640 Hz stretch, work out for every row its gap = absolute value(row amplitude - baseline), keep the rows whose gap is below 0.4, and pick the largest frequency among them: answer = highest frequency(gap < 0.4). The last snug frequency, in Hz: 635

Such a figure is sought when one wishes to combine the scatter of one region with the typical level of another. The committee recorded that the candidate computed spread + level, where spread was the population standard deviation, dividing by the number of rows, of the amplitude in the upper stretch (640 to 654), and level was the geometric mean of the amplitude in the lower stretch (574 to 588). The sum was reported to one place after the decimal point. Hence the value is 14.8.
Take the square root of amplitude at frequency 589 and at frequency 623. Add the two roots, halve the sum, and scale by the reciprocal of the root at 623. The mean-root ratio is 1.021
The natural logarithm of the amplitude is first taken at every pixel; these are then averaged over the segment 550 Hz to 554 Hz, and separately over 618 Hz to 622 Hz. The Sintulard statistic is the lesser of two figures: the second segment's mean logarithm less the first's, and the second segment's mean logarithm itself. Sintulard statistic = -0.15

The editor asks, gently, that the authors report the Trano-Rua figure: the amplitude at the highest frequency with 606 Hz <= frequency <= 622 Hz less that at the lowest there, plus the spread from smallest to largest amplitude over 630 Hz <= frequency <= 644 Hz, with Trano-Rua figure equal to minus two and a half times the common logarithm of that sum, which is 1.3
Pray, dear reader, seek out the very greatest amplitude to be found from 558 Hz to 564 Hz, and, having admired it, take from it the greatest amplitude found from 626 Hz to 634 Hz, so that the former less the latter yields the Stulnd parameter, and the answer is 2.3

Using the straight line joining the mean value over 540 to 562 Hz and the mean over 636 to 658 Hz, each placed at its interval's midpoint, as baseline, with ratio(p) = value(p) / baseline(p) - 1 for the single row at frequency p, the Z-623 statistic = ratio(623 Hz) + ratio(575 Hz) -0.15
